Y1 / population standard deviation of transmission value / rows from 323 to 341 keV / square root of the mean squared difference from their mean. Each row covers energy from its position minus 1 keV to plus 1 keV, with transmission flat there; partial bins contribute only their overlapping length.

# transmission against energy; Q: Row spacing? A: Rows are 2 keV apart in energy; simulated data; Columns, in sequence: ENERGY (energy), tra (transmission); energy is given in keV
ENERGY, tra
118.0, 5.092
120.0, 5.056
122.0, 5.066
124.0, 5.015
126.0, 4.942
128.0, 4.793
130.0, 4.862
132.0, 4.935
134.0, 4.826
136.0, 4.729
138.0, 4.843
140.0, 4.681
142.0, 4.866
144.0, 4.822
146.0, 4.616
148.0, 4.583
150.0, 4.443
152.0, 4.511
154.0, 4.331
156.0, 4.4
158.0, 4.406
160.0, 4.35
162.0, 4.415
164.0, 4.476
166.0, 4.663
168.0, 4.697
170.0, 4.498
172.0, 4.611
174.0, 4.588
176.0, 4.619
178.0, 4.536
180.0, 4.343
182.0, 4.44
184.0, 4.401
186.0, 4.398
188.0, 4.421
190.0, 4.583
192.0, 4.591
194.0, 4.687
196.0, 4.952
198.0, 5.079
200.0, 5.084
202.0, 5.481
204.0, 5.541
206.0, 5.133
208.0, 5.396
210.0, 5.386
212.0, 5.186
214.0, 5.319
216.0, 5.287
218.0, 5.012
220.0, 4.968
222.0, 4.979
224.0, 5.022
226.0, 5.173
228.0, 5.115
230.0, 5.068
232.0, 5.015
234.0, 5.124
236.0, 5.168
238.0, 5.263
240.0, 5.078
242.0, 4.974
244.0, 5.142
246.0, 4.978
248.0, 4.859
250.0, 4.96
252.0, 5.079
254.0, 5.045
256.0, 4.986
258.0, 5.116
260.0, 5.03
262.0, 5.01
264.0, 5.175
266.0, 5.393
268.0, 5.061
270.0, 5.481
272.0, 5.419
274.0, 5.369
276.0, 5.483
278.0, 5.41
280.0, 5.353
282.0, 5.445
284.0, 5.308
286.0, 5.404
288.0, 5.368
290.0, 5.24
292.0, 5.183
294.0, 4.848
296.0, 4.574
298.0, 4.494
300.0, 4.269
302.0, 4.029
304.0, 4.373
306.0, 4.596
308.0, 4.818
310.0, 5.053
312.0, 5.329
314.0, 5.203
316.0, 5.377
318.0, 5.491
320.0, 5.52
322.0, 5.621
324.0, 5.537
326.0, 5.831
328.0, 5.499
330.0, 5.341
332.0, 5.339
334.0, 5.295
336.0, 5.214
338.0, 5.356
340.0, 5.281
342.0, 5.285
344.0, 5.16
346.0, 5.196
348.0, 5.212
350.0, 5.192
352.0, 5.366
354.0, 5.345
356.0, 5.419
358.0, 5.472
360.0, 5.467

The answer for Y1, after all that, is 0.18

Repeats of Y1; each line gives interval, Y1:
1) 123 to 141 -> 0.10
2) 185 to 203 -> 0.34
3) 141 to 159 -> 0.18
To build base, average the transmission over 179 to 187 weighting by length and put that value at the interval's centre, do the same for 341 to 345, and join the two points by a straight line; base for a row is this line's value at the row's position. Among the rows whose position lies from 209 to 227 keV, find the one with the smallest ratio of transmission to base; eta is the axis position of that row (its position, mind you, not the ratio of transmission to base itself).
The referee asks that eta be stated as 222.0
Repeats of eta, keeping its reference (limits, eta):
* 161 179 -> 162.0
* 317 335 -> 334.0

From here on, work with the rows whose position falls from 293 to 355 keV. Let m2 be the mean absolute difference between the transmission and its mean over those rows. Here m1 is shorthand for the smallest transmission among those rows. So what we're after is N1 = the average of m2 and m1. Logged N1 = 2.18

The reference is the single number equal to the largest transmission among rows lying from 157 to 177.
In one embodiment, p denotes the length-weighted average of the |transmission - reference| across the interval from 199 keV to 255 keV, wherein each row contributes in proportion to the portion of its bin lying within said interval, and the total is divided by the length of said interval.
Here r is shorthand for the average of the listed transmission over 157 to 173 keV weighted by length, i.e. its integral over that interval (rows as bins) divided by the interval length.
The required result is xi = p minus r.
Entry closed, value -4.07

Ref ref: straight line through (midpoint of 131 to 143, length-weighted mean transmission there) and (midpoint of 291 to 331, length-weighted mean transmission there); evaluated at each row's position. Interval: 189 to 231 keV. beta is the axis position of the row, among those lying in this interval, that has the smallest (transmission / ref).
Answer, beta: 190.0 keV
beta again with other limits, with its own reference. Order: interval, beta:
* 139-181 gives 180.0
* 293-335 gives 302.0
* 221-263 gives 248.0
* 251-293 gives 256.0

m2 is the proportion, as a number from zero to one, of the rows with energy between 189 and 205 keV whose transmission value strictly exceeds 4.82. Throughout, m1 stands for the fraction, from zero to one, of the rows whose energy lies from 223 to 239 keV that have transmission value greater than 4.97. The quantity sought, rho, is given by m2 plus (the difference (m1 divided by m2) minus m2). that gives 1.6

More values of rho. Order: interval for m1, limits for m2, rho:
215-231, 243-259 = 0.9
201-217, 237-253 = 1.0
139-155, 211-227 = 0.0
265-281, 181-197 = 8.0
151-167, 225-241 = 0.0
